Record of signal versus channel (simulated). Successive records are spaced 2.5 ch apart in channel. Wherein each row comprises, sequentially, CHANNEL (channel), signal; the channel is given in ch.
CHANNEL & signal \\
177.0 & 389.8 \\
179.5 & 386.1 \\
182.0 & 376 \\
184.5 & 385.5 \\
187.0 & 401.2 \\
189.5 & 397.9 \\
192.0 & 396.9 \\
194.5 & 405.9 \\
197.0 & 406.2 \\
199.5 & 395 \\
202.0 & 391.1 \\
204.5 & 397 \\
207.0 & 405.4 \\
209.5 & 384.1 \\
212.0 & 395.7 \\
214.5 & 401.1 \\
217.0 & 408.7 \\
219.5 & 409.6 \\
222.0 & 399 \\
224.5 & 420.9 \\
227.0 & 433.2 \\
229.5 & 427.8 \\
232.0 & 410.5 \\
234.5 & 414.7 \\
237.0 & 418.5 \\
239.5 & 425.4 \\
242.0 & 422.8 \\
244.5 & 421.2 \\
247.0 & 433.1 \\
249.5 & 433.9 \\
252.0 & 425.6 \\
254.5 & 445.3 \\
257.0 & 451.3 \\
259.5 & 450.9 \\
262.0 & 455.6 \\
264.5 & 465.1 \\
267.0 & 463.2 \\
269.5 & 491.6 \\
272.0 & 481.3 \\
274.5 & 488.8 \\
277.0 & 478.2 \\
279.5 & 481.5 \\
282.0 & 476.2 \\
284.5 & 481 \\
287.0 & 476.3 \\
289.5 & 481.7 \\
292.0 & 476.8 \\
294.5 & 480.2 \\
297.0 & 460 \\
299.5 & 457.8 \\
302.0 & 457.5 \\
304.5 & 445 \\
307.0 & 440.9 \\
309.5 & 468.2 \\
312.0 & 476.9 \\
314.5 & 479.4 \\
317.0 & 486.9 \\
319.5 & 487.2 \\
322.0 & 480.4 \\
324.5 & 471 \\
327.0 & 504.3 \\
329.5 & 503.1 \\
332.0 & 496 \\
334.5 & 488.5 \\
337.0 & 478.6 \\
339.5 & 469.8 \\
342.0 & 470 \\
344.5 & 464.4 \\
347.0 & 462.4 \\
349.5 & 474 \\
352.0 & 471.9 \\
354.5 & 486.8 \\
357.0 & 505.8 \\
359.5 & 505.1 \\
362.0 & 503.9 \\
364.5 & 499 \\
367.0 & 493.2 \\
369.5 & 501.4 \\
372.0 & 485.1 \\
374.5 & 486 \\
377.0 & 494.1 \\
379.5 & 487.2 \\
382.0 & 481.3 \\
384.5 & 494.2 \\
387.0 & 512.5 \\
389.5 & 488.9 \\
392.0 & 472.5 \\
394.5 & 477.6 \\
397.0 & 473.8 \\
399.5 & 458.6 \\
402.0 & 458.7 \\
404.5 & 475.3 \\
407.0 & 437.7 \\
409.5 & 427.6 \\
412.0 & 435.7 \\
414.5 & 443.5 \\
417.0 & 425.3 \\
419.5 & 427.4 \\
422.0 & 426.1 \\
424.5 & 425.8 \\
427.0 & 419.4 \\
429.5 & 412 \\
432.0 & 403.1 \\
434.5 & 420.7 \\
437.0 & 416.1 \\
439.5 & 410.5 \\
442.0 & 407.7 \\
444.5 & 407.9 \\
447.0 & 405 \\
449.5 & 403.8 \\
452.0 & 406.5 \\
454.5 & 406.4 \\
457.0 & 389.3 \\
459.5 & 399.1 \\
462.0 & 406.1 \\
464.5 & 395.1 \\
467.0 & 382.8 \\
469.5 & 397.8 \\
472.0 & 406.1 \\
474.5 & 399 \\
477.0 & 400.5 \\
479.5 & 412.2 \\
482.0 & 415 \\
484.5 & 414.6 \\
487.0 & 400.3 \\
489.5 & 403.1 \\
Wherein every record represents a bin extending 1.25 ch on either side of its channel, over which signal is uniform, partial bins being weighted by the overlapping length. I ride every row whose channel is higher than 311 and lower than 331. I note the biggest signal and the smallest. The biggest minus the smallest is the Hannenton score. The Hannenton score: 33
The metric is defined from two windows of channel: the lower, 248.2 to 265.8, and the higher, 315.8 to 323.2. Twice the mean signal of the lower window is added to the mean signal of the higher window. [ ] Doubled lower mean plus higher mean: 1378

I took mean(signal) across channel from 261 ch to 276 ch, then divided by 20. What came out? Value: 24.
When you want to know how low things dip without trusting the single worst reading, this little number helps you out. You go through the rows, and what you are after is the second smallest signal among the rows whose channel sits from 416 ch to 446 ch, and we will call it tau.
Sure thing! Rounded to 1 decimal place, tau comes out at 407.7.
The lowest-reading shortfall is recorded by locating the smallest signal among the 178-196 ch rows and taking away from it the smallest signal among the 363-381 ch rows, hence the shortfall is -109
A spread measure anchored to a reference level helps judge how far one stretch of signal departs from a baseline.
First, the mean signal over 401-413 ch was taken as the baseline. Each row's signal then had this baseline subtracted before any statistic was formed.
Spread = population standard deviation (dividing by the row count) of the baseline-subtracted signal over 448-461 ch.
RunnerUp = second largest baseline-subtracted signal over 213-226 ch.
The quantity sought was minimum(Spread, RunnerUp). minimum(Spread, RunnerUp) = -37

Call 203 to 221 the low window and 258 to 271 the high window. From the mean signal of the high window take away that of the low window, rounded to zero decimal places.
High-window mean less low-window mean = 65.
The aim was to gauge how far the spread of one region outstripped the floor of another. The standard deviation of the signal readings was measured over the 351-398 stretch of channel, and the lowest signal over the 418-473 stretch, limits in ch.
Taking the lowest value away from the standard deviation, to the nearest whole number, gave -371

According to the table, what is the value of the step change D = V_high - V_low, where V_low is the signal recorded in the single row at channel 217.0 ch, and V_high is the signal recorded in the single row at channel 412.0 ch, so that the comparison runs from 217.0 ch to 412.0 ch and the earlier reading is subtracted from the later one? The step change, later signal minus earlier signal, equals 27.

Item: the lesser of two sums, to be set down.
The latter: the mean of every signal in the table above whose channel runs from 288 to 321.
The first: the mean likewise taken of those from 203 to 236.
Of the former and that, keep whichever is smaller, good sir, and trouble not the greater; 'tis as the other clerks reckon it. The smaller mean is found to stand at 408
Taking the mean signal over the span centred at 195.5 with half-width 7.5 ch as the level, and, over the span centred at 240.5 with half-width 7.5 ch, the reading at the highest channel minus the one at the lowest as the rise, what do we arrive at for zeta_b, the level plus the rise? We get 417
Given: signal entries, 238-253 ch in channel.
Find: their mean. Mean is 427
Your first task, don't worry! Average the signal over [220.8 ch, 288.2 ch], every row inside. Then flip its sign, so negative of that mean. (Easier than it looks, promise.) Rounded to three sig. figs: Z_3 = -447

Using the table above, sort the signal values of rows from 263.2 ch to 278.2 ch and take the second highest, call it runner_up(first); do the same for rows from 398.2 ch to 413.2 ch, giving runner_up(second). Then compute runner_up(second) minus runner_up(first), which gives -30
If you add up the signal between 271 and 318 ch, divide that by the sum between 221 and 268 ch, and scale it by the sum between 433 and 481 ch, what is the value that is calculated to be 8379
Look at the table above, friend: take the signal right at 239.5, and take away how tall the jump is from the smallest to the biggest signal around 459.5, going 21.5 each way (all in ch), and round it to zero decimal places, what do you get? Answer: 396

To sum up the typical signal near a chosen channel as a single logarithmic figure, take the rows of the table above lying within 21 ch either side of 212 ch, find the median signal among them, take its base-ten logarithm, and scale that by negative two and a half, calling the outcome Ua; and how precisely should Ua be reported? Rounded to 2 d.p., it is -6.52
